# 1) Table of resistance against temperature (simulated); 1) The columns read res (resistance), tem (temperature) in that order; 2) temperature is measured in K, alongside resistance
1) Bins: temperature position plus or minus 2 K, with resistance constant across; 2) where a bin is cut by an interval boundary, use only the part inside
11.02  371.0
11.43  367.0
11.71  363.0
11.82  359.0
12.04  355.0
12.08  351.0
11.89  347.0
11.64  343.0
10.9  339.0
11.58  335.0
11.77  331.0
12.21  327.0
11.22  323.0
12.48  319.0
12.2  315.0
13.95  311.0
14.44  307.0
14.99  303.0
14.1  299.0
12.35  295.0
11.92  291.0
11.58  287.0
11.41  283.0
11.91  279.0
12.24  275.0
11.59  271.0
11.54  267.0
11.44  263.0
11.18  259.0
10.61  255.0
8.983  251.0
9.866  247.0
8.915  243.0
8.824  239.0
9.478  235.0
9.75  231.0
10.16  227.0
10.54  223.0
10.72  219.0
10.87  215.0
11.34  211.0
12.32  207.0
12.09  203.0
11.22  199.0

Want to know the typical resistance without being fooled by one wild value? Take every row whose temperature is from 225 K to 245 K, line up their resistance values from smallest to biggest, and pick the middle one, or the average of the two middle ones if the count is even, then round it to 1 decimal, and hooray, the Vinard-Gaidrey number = 9.5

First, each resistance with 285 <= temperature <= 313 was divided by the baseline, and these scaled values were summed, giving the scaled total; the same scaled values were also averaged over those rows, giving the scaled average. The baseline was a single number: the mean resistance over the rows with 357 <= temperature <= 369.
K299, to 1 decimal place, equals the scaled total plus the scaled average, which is 9.2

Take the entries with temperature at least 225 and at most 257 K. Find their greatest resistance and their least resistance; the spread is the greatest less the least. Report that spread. 1.8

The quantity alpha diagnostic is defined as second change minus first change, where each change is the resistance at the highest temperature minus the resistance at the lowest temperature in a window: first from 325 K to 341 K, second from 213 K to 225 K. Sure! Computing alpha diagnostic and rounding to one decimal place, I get 1.0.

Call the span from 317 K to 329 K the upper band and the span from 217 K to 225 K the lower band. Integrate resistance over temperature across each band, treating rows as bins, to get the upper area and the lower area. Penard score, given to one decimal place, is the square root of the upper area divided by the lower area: 1.3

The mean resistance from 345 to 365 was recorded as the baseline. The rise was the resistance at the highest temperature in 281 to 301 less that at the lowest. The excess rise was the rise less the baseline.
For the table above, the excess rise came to -9.2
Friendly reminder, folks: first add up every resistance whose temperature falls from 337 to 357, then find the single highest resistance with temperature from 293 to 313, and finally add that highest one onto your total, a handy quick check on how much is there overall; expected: 73.5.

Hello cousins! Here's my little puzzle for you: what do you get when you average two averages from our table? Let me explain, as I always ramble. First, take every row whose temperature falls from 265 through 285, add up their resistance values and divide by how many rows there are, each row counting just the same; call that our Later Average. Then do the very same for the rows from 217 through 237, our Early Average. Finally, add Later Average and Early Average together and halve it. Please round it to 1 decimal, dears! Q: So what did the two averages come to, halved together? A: 10.9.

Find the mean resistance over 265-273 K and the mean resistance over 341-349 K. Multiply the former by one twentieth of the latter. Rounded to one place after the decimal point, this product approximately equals 6.8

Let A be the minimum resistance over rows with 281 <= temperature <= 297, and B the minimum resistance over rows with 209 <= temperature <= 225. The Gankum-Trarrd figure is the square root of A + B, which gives 4.69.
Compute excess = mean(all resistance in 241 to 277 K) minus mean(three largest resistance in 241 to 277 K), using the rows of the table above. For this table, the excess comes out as -1.08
